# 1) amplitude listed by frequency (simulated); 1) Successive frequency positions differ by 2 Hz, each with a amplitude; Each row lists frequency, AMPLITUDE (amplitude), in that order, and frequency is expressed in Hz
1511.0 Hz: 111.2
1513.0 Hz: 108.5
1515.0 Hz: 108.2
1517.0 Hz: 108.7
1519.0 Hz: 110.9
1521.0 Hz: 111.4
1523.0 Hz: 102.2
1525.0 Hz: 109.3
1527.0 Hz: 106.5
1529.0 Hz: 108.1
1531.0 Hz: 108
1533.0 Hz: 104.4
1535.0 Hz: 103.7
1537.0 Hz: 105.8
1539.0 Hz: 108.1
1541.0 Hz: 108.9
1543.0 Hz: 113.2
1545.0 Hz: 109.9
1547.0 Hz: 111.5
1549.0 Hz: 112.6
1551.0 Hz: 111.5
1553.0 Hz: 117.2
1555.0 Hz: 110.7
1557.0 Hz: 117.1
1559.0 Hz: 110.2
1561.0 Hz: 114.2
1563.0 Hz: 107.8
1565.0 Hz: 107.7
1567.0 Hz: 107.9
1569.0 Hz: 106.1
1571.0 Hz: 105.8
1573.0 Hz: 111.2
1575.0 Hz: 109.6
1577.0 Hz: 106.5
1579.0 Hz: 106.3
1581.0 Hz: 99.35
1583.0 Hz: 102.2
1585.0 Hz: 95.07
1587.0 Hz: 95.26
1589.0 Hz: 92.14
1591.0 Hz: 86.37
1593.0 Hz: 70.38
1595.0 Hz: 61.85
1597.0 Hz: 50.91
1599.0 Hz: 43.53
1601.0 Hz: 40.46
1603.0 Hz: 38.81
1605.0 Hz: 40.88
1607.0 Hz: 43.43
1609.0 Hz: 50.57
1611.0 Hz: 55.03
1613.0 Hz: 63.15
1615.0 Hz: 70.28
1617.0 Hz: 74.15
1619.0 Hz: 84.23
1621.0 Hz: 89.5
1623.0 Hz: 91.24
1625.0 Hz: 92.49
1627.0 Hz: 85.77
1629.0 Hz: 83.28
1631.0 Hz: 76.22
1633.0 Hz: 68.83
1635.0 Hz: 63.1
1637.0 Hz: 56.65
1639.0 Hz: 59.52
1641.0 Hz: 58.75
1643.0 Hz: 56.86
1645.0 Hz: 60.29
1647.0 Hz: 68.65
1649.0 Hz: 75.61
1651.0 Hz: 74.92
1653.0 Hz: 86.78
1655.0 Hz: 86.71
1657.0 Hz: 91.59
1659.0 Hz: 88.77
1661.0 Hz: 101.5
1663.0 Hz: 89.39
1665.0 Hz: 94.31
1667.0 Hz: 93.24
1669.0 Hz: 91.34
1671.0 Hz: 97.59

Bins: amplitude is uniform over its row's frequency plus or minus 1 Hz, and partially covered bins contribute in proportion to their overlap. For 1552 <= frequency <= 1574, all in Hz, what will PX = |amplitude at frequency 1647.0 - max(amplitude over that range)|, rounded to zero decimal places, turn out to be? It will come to 49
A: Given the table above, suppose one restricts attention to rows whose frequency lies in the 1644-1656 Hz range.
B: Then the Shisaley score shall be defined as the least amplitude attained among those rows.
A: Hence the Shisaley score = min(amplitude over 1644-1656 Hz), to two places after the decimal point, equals 60.29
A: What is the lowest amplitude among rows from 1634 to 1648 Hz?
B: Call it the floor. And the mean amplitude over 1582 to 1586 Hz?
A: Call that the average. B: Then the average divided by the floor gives 1.7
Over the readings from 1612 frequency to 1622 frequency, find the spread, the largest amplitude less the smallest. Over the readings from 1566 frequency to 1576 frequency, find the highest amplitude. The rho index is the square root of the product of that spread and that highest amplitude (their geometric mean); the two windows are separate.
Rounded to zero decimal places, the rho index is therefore 54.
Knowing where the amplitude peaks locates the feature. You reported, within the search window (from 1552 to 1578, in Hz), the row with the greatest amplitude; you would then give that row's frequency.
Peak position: 1553.0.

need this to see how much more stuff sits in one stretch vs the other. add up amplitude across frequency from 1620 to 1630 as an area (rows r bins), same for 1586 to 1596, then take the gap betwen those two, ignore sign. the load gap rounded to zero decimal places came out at 73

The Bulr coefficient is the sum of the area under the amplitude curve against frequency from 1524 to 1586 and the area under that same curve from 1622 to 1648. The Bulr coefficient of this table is 8556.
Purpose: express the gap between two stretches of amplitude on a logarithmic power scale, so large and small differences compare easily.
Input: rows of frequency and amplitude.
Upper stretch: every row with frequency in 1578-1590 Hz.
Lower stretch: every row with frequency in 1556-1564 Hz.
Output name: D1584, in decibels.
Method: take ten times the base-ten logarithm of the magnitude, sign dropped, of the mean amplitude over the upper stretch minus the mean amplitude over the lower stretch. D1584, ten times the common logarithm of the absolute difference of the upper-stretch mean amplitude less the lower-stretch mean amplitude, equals 11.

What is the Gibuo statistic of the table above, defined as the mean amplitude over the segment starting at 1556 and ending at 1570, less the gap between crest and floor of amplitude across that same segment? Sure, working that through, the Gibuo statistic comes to 99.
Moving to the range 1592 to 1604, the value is 19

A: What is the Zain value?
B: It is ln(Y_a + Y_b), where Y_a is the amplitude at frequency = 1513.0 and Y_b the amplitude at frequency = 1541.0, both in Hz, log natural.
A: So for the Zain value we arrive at 5.38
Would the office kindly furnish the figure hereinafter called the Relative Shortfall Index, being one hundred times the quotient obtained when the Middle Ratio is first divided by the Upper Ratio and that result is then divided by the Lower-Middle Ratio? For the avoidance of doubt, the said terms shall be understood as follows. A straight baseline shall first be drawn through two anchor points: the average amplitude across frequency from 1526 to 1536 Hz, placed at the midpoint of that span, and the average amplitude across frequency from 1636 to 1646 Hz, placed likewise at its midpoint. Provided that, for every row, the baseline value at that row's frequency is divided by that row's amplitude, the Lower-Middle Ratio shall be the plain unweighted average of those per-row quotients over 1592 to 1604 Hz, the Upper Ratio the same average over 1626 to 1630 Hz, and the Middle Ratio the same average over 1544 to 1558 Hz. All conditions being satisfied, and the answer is 72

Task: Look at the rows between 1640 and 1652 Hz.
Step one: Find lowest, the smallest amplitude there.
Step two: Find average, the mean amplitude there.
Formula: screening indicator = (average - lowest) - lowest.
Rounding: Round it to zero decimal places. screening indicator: -48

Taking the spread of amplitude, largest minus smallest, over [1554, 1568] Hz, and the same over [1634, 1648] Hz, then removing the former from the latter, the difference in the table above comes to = 3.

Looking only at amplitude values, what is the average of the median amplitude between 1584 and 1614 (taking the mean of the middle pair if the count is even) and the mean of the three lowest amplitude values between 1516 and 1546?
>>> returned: 79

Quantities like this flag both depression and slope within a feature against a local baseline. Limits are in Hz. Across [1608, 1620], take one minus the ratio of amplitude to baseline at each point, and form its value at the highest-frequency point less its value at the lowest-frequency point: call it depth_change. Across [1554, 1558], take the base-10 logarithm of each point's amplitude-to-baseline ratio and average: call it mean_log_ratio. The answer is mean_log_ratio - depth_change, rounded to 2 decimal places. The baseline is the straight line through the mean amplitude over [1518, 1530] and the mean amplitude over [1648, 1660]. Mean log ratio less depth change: 0.43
